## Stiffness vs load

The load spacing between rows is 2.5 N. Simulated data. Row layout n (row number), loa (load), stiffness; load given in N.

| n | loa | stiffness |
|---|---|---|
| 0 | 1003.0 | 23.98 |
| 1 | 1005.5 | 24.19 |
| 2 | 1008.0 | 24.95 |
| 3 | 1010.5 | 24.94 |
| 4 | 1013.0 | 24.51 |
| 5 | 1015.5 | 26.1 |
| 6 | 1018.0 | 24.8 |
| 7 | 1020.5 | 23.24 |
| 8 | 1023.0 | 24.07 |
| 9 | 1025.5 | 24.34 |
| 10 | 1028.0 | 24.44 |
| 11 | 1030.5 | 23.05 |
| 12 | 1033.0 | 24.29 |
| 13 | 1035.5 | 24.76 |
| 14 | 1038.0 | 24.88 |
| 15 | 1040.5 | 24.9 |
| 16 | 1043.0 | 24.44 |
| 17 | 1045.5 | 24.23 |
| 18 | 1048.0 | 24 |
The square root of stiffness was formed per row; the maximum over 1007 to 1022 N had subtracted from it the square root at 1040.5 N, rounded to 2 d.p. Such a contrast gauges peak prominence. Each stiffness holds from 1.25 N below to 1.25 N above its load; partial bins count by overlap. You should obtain 0.12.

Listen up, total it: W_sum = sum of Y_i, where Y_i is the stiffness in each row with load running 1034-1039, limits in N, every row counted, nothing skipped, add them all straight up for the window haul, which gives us 49.6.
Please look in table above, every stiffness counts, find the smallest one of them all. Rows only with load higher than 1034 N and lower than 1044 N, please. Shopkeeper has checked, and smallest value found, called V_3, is 24.44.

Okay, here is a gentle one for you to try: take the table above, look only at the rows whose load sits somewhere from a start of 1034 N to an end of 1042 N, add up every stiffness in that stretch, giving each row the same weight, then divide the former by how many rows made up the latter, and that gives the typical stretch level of 24.8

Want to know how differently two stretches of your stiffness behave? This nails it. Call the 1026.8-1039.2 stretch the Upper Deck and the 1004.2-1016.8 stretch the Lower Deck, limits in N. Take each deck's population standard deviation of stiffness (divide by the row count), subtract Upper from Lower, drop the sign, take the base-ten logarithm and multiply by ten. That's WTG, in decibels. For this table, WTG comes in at -23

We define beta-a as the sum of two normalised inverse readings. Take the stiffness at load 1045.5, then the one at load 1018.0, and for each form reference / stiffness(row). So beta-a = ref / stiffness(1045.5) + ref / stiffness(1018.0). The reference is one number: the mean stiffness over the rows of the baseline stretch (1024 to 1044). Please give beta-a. 1.99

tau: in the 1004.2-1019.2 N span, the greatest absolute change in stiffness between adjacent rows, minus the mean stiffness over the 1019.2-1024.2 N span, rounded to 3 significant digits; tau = -22.1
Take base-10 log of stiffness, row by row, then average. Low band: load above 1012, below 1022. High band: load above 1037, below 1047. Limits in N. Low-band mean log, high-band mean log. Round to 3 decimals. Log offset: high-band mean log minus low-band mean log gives -0.001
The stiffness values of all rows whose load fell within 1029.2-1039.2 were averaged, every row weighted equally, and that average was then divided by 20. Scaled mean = 1.21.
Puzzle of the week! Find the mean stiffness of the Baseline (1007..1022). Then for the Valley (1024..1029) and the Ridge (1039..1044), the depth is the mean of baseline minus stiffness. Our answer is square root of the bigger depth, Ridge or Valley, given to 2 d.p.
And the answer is 0.61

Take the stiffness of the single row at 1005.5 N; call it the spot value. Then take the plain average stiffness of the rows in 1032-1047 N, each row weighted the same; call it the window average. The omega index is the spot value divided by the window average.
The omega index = 0.98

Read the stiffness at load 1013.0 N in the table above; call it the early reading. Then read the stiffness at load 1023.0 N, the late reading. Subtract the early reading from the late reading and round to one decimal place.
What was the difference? -0.4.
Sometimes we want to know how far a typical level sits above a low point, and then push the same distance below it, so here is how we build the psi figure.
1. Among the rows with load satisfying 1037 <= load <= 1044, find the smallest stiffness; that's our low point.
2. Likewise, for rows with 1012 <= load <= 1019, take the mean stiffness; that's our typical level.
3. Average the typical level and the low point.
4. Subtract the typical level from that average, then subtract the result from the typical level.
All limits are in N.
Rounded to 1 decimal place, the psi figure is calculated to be 25.5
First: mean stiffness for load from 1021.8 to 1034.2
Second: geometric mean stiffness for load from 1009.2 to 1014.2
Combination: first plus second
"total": 48.8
